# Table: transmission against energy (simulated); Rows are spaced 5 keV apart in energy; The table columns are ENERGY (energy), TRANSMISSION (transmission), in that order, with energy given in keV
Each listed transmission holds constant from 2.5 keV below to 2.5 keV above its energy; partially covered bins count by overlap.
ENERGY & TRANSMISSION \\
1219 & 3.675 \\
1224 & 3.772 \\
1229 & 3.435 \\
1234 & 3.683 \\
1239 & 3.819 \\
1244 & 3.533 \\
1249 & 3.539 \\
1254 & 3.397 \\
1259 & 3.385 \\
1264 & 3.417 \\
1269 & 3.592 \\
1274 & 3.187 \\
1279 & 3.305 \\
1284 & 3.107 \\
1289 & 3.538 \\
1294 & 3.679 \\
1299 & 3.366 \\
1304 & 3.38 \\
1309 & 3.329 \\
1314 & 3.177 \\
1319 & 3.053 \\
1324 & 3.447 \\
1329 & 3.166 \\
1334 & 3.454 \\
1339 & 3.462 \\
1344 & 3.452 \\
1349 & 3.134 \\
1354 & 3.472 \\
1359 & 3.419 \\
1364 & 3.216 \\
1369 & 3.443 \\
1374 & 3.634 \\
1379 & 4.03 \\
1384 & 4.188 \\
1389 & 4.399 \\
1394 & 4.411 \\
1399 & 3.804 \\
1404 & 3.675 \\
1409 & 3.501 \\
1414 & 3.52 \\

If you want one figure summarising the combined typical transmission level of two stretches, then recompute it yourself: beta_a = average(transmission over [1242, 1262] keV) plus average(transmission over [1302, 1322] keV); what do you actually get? 6.7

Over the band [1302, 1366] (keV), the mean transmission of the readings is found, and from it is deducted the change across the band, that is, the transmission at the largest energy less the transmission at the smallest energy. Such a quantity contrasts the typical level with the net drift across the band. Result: 3.48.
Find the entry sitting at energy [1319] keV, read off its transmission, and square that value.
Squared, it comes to 9.3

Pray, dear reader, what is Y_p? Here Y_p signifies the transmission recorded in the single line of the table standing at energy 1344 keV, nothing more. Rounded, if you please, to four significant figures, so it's 3.452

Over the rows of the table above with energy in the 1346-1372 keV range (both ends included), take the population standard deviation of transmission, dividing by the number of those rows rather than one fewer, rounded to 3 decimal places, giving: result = 0.136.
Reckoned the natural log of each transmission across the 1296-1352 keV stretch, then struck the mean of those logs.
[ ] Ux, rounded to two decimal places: 1.20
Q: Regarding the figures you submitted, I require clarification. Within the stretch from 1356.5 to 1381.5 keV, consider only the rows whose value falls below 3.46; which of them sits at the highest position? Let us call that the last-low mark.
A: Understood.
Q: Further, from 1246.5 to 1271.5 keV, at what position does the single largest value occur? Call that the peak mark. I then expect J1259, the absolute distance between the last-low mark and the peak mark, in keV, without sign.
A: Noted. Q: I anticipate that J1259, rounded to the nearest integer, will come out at 100 keV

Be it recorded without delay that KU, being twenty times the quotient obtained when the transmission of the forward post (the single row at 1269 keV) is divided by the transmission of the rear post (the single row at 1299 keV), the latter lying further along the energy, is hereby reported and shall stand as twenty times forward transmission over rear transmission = 21.3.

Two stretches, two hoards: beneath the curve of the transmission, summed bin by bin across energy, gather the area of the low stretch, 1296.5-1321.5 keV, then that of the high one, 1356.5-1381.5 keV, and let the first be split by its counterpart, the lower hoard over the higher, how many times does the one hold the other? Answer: 0.92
